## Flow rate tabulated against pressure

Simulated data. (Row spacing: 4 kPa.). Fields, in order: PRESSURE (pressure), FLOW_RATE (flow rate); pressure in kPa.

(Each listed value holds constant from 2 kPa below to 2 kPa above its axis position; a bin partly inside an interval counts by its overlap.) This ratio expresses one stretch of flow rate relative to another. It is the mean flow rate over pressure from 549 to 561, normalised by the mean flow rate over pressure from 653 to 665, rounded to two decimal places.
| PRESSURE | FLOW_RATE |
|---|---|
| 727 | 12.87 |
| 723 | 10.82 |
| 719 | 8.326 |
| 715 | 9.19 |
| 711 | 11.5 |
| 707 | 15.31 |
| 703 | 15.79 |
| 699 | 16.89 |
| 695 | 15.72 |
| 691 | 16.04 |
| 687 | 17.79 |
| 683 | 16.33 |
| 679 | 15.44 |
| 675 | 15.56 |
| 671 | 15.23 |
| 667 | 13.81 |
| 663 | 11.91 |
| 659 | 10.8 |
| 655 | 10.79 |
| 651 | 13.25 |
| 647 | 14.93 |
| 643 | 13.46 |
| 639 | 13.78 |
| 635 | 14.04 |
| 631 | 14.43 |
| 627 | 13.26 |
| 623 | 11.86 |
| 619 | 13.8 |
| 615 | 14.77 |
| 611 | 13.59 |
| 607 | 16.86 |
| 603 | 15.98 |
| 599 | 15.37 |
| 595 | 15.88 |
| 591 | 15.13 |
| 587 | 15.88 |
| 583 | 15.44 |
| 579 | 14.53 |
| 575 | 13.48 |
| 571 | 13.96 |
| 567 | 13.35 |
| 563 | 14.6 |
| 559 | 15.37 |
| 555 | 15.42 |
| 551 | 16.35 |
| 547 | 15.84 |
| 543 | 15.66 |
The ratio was 1.41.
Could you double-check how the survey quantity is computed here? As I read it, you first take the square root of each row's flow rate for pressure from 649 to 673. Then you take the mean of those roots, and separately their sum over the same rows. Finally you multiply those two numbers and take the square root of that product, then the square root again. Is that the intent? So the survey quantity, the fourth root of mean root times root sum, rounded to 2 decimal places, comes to 2.95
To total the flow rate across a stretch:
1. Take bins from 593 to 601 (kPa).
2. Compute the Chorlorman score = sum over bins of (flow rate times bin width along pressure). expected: 125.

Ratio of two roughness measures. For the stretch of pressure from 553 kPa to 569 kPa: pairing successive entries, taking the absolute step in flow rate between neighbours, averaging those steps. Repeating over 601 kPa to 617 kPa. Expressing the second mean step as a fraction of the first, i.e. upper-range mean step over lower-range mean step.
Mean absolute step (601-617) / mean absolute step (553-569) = 2.6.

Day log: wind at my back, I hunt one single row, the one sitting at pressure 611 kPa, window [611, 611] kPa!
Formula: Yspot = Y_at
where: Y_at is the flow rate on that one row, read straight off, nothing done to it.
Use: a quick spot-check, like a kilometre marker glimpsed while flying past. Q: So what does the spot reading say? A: 13.59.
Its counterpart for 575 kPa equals 13.48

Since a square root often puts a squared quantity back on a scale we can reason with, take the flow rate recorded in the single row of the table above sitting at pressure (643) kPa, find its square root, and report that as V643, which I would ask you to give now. 3.67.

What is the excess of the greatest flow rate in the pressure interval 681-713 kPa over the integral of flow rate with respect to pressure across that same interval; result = -484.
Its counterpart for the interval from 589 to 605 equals -233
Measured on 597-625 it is -392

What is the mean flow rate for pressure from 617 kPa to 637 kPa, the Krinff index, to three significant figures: 13.5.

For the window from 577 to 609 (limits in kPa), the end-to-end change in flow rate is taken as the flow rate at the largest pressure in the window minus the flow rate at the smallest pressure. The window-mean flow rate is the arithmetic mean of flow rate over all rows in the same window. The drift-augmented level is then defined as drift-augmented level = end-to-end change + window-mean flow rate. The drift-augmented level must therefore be 18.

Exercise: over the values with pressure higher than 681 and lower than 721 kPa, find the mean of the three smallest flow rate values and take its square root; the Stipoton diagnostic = 3.11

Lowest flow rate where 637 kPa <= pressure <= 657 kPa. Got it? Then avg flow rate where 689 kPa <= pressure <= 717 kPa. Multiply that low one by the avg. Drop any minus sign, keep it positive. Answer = 155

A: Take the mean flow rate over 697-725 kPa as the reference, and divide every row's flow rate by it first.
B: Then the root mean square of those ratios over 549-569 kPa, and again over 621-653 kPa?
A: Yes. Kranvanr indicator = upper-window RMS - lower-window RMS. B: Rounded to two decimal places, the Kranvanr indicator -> -0.11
